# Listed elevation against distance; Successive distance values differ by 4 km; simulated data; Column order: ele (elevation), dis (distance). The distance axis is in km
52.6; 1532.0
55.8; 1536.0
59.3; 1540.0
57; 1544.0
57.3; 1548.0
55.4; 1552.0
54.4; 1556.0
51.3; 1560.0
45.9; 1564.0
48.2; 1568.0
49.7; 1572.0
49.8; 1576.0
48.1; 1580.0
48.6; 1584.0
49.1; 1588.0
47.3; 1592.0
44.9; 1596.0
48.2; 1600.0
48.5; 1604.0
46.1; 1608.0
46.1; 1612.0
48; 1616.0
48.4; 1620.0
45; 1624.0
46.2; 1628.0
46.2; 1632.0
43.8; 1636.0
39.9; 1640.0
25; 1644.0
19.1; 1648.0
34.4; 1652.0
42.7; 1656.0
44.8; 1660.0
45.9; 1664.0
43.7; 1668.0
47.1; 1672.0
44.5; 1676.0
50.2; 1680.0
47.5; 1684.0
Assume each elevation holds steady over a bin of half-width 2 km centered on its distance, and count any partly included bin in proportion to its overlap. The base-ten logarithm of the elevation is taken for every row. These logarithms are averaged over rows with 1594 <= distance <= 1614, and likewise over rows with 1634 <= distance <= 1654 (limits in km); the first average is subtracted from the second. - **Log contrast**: -0.18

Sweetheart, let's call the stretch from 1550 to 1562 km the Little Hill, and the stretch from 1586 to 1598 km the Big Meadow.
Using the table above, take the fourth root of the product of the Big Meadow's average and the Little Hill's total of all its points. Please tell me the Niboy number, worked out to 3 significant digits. 9.33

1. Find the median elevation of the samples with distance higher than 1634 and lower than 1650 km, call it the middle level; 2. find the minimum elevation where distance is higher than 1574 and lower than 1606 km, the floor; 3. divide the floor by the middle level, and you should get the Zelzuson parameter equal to 1.38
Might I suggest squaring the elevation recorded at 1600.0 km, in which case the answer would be 2323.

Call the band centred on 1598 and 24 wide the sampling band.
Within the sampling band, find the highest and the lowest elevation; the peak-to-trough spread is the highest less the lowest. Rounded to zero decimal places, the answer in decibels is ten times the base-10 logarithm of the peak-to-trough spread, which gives 6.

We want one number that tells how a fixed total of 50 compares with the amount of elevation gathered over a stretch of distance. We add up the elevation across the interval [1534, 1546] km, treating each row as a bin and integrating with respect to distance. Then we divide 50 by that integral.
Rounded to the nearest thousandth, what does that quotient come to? 0.073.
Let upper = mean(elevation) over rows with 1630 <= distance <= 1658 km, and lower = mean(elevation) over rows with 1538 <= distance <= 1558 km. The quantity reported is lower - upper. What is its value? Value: 21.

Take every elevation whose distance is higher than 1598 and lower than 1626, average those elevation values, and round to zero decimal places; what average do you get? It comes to 47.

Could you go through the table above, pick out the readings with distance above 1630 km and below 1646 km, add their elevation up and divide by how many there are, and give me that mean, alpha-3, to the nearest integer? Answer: 39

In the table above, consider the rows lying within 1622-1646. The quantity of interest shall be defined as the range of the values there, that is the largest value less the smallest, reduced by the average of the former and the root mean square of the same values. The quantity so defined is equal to -10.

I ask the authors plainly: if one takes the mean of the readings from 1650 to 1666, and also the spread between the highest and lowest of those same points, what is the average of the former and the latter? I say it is 26.7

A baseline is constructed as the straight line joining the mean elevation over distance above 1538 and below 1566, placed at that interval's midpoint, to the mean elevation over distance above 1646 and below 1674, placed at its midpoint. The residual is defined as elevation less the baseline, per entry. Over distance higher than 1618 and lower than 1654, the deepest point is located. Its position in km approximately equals 1648.0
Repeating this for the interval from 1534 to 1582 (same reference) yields 1564.0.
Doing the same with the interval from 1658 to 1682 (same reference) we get 1668.0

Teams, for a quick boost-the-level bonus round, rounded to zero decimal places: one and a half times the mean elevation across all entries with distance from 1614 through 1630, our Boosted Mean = 70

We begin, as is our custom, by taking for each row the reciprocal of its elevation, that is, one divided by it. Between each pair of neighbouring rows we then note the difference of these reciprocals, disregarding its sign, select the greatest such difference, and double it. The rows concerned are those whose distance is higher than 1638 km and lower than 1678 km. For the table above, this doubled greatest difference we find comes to 0.047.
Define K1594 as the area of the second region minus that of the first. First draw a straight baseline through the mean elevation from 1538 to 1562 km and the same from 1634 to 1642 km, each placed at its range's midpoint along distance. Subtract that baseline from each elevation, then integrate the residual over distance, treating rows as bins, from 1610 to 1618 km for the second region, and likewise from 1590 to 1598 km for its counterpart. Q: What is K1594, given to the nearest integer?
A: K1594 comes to 33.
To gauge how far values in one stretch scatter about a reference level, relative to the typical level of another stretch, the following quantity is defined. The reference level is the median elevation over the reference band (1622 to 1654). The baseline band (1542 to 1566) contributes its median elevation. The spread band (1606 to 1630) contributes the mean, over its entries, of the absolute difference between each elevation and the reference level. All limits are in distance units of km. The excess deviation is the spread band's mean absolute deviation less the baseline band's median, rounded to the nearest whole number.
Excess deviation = -50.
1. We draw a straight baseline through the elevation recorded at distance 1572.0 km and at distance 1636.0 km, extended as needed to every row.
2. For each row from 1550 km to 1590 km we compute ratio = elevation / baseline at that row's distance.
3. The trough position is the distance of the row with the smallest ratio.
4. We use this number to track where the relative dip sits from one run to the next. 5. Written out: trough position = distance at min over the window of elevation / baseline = 1564.0 km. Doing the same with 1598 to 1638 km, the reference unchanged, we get 1608.0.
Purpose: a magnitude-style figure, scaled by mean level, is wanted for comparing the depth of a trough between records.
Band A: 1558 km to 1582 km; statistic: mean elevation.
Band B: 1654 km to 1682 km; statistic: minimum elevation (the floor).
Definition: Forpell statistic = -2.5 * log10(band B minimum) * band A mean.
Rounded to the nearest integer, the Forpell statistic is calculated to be -199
